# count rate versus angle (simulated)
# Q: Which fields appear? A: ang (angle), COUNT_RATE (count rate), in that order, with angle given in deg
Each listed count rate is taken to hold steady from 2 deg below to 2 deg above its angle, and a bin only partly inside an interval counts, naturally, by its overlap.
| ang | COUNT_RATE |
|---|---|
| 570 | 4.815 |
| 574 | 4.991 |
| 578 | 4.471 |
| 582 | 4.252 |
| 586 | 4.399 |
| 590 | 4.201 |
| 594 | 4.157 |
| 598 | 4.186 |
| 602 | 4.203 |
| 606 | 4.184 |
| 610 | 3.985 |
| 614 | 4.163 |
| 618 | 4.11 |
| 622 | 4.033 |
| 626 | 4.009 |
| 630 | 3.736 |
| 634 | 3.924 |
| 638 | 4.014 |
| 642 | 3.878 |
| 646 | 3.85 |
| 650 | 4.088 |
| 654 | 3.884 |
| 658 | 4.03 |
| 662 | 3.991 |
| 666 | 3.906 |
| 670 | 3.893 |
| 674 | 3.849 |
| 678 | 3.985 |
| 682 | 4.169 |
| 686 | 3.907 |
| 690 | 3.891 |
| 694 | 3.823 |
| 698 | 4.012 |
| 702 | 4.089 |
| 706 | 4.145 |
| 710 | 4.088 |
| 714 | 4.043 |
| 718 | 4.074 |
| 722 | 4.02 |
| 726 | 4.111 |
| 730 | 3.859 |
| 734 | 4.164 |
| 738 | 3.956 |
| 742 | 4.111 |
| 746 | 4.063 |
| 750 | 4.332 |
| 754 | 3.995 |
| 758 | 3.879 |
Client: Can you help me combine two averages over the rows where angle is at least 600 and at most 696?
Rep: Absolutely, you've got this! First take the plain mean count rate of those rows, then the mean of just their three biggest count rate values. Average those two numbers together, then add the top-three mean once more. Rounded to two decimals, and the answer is 8.27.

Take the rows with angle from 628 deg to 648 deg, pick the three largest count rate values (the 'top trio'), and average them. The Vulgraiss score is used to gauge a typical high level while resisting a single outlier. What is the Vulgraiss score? 3.94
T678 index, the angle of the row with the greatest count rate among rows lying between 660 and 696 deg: 682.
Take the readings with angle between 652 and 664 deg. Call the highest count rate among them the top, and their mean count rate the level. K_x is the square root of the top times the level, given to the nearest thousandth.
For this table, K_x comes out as 3.999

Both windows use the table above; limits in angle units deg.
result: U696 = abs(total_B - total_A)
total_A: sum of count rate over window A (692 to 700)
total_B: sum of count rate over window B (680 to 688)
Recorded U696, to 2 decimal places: 0.24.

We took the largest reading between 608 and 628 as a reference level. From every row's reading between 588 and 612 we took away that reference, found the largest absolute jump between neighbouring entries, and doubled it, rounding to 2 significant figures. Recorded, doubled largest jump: 0.40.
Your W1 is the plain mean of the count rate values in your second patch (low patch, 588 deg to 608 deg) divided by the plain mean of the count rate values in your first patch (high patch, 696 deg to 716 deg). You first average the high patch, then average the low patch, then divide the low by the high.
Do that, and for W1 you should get 1.03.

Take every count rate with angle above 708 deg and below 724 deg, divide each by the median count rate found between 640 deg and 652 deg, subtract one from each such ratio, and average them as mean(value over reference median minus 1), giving 0.046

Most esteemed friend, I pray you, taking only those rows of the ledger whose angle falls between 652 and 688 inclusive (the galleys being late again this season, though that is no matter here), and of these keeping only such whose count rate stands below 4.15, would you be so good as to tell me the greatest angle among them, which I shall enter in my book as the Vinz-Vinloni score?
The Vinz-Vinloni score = 686 deg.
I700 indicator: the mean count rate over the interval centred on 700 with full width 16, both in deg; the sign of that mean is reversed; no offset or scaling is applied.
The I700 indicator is -4.02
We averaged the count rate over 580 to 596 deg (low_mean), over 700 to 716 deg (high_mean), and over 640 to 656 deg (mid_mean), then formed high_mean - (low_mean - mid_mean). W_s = 3.76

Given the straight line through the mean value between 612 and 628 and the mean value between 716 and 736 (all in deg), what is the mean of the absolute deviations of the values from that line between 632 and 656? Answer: 0.138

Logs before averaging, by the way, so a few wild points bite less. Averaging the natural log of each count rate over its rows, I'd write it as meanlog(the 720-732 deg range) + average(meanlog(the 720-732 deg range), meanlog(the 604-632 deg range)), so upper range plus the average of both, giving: 2.77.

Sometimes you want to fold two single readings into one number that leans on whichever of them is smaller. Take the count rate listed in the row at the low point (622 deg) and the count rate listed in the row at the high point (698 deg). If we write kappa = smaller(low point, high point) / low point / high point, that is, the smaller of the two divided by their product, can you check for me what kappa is 0.2480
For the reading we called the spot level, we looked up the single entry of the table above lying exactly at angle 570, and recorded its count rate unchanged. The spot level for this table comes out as 4.815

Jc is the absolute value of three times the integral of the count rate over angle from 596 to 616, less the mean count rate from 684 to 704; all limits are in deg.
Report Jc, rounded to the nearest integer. 245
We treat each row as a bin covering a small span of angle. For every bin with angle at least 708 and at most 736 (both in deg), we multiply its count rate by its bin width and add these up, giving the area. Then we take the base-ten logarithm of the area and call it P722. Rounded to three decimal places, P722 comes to 2.055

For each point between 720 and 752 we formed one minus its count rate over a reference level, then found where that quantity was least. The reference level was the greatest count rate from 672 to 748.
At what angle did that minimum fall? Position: 750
